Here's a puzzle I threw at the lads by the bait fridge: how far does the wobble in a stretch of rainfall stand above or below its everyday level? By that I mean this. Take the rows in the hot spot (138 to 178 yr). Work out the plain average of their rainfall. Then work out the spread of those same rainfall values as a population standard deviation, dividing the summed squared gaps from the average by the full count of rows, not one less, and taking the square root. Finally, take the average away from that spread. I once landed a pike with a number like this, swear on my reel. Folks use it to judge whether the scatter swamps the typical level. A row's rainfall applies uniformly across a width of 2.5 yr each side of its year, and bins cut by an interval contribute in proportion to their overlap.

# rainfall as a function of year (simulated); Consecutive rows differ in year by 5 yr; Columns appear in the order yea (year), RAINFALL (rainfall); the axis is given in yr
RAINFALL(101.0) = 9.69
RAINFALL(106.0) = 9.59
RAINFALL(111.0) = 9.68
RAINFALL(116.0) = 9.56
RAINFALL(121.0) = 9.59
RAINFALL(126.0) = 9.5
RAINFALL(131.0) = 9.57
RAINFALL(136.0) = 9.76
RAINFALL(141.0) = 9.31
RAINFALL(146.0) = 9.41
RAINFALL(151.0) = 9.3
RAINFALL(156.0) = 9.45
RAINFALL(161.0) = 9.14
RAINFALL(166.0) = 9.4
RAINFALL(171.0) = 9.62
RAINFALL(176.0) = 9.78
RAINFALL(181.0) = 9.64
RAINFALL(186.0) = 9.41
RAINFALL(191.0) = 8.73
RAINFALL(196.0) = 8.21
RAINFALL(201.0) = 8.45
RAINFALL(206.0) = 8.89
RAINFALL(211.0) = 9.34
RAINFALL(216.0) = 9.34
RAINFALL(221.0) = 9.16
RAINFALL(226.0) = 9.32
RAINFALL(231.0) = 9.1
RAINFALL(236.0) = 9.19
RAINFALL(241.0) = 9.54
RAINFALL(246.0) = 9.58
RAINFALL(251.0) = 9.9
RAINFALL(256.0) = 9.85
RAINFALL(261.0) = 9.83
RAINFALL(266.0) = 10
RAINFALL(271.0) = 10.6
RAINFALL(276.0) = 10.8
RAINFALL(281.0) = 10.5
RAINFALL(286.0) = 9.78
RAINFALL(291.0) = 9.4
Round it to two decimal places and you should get -9.24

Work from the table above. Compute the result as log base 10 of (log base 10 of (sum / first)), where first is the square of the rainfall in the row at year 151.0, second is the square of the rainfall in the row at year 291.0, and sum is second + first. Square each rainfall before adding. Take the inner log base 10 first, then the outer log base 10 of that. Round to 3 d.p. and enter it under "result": -0.515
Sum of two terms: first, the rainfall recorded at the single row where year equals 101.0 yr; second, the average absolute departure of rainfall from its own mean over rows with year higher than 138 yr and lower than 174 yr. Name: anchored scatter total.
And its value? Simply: 9.8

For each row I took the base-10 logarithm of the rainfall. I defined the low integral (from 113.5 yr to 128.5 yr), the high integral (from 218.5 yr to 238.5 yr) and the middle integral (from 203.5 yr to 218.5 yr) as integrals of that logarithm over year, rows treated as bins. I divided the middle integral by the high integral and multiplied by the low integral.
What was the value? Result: 11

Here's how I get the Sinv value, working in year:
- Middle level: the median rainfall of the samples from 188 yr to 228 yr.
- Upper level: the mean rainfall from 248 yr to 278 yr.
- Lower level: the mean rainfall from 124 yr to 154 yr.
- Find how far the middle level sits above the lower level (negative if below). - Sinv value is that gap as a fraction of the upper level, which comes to -0.04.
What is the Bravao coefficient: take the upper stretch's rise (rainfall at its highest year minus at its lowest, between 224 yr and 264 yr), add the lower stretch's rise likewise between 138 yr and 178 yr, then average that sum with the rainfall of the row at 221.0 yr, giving 5.07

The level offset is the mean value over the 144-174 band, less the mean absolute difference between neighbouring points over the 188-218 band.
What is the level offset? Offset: 9.06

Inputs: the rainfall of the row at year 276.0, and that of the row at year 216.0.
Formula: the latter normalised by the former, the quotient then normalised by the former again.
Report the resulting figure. 0.080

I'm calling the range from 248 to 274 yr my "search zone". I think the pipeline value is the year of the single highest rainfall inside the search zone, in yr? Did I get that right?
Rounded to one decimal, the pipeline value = 271.0 yr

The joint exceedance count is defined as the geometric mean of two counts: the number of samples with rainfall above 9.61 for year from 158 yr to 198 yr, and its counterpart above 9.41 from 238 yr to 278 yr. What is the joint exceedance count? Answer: 4.9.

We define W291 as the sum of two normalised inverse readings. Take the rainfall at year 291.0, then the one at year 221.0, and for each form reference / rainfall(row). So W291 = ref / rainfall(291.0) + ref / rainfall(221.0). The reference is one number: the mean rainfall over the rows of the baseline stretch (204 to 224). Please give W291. 1.98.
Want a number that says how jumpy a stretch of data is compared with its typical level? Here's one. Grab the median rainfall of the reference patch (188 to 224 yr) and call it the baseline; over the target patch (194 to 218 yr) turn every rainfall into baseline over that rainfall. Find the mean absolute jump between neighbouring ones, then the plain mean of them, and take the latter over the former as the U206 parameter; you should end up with 31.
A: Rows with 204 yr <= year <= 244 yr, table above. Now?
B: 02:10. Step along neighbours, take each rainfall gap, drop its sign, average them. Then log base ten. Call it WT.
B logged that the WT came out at -0.68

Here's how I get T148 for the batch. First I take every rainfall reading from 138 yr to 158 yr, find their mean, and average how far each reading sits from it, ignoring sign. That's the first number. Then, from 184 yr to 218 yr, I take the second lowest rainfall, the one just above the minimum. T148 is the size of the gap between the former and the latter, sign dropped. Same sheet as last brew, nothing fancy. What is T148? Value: 8.4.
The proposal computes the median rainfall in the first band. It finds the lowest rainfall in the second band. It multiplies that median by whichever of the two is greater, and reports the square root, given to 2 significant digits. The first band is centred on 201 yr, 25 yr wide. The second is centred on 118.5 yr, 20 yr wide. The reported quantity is 9.1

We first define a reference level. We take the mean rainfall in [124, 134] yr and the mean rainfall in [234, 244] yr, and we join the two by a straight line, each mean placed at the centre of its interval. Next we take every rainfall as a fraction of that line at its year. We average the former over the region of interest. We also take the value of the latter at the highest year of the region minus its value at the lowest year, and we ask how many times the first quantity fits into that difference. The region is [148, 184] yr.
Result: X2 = 0.041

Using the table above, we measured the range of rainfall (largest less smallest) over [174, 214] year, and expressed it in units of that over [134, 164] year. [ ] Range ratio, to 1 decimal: 2.5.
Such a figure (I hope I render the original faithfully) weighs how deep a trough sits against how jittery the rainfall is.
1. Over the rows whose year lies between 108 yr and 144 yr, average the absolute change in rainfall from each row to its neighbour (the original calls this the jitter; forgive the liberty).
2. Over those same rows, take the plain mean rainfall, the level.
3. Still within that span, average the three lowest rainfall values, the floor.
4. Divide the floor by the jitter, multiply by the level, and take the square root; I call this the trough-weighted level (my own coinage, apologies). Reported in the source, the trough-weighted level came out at 24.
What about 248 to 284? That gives 21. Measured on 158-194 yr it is 17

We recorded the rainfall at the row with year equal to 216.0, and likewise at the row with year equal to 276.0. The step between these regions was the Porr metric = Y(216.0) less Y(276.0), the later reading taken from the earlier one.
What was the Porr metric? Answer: -1.5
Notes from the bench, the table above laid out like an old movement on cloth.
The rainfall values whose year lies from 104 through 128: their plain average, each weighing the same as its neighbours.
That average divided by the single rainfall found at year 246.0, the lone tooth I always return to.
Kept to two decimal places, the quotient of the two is 1.00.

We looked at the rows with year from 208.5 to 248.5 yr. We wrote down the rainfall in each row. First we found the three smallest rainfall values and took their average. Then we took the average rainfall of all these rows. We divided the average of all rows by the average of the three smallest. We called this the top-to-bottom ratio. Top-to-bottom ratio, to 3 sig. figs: 1.02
